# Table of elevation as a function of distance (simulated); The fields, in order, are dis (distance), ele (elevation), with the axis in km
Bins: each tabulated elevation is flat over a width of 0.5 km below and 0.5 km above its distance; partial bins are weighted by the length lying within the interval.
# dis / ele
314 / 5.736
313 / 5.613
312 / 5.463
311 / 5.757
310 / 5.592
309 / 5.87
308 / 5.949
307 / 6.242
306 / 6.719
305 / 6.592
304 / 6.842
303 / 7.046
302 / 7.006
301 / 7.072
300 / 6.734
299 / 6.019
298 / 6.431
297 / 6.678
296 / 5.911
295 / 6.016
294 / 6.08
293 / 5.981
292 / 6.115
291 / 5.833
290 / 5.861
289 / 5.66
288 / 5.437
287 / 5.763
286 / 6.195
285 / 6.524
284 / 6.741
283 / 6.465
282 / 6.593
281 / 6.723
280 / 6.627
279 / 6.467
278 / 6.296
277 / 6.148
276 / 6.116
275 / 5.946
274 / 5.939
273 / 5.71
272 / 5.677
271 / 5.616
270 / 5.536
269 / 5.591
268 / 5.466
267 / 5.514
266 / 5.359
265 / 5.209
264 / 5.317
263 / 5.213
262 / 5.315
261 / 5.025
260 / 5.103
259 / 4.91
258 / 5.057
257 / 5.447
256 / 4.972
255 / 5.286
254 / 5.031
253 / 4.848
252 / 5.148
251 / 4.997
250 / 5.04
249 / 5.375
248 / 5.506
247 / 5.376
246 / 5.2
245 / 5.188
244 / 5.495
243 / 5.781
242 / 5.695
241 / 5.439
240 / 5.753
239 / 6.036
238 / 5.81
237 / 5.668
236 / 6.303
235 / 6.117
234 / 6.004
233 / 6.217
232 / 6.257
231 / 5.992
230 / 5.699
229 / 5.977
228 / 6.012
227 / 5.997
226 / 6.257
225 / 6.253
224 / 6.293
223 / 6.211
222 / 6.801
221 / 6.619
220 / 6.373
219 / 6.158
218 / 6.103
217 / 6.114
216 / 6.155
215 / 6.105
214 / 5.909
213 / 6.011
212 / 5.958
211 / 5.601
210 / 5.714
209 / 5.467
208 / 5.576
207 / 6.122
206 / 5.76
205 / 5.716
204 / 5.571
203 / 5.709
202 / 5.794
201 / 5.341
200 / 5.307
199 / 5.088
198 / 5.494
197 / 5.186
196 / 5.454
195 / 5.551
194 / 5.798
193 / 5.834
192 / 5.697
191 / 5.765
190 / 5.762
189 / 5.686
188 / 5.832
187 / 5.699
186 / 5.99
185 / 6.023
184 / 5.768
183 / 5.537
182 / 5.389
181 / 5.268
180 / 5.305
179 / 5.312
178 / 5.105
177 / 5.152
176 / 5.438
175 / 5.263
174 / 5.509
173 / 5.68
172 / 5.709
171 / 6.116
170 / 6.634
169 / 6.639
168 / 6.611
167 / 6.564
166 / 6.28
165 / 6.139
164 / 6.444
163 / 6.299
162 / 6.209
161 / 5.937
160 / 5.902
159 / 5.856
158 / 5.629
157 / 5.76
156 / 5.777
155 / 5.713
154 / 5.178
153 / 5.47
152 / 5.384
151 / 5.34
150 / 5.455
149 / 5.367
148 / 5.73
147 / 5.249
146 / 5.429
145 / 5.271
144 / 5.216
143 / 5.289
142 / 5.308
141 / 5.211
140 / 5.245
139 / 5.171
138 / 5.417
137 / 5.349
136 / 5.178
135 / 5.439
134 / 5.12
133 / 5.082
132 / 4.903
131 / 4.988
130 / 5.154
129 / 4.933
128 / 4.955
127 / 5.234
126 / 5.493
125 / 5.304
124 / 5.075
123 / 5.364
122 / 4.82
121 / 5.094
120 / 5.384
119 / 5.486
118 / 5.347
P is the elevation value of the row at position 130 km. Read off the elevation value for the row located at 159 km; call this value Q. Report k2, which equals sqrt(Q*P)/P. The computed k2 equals 1.07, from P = 5.154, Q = 5.856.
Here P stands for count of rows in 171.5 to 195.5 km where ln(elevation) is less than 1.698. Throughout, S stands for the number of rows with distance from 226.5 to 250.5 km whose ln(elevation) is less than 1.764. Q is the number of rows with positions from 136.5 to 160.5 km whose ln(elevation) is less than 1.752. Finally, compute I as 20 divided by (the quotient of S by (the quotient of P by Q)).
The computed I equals 0.5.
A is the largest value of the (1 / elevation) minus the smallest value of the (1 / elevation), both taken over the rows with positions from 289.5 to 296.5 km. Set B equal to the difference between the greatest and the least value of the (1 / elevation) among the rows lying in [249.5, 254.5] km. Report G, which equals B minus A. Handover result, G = 0.004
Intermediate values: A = 0.008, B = 0.012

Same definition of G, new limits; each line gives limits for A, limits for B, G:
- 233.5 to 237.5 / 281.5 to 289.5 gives 0.018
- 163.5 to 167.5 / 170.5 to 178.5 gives 0.022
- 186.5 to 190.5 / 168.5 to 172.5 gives 0.020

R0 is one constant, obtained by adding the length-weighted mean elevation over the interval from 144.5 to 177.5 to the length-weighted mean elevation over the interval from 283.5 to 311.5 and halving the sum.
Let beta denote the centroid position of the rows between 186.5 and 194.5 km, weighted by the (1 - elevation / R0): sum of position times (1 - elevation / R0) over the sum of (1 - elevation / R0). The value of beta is 190.3 km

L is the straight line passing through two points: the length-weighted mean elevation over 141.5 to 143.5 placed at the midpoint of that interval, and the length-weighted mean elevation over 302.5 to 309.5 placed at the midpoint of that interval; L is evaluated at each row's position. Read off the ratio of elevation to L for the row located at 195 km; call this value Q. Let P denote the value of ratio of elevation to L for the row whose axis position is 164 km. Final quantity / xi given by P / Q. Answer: 1.21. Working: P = 1.18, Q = 0.98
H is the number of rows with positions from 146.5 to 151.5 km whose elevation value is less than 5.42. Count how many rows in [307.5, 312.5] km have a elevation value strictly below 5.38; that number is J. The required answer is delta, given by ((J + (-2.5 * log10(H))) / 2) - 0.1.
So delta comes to -0.7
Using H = 3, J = 0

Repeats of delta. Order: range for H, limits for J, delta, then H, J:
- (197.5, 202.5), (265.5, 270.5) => -0.2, 3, 1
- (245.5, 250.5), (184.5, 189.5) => -0.9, 4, 0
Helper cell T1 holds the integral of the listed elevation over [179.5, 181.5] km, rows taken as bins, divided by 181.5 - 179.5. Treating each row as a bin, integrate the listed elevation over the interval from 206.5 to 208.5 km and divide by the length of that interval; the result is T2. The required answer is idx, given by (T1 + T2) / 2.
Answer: 5.57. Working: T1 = 5.29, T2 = 5.8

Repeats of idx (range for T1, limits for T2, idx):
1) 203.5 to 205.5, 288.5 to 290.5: 5.70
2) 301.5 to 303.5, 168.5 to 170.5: 6.83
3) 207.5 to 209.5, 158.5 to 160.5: 5.70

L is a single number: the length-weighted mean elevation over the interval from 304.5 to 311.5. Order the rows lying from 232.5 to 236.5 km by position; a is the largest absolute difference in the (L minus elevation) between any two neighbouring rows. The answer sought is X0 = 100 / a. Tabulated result 469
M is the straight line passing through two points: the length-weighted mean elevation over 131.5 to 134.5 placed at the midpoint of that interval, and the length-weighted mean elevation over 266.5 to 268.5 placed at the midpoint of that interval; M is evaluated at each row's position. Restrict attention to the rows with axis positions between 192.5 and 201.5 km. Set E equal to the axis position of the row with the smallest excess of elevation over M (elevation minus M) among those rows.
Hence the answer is 199 km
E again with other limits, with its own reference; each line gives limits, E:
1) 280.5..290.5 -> 288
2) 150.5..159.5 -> 154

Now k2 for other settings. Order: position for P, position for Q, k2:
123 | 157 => 1.04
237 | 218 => 1.04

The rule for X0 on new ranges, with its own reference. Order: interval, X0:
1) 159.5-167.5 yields 328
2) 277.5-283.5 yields 585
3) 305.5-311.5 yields 210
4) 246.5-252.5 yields 299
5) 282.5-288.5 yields 231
